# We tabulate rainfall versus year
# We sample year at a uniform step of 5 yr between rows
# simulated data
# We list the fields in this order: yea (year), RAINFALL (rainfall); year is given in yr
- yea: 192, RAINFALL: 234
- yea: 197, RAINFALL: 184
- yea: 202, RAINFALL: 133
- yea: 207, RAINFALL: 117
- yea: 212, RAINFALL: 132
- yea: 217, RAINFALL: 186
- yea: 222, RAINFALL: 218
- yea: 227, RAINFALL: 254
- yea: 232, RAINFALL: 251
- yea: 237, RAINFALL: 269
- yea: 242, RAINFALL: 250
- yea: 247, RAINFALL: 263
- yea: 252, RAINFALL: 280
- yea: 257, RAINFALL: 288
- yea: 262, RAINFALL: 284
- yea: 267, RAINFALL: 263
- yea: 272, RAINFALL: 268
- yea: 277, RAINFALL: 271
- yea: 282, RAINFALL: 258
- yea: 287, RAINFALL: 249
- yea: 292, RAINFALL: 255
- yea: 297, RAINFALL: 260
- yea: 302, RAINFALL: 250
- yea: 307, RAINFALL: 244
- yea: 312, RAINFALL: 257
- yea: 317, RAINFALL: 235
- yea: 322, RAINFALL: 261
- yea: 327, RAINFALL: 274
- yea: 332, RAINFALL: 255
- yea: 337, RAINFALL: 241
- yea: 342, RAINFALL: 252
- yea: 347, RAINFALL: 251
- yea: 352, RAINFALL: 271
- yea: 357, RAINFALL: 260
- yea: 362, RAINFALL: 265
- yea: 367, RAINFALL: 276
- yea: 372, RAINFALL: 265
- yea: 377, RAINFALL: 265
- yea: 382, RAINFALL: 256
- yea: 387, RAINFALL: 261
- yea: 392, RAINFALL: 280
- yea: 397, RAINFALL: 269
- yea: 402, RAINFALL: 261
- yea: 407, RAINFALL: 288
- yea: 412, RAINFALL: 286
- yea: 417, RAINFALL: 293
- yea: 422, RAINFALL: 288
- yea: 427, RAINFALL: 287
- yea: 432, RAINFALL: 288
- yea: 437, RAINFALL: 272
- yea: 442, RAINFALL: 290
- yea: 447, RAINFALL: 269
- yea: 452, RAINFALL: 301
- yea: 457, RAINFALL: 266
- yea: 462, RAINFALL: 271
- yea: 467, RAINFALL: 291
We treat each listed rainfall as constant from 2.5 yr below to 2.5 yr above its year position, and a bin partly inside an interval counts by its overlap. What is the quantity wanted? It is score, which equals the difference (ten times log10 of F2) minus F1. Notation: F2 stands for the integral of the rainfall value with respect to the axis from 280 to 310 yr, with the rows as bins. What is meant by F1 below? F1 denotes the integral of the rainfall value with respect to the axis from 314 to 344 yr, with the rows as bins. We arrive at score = -7554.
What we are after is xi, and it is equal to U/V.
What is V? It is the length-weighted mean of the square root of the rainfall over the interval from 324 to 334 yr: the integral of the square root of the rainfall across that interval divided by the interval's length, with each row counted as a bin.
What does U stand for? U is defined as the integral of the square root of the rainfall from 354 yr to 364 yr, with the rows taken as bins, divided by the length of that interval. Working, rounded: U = 16.2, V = 16.3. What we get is 1.00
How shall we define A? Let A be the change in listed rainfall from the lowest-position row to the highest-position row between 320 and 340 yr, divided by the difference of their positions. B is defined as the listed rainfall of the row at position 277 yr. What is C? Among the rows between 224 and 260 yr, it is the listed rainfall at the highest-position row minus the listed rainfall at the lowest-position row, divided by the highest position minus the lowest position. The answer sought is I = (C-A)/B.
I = 0.009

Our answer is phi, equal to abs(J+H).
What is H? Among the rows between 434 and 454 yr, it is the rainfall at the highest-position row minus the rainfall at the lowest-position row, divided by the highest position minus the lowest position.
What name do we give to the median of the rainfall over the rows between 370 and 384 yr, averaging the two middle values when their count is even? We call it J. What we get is 267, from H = 1.9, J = 265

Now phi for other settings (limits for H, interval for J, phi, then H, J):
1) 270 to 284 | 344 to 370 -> 264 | -1.0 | 265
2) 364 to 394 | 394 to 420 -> 286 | 0.2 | 286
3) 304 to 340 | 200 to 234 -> 186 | -0.1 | 186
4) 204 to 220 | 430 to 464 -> 279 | 6.9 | 272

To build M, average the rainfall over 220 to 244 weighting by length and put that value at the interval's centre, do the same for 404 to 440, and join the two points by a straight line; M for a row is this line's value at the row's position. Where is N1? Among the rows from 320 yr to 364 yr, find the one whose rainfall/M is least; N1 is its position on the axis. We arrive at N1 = 337 yr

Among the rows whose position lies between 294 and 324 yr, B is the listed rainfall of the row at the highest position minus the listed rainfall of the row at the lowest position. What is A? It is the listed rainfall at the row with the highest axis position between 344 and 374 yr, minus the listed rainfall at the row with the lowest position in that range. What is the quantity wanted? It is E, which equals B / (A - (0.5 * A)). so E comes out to 0.1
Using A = 14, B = 1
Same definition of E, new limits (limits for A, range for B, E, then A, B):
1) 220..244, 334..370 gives 2.2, 32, 35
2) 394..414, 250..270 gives -2.0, 17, -17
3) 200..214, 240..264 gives -68.0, -1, 34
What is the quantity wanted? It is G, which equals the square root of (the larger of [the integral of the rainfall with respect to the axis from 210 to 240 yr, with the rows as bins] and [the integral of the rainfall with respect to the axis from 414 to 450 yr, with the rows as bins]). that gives 101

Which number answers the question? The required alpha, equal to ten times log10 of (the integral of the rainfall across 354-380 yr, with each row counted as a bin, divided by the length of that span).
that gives 24.3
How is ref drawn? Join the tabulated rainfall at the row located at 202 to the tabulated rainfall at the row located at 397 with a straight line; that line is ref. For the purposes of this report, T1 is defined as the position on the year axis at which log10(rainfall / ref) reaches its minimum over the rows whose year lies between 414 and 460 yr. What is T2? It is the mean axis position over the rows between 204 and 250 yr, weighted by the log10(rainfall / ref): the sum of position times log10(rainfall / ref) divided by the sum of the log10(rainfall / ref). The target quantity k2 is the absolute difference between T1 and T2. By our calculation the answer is 222.0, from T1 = 457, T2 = 235.0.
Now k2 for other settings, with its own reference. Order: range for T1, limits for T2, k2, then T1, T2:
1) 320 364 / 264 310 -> 53.2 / 337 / 283.8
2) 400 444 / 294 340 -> 123.2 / 437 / 313.8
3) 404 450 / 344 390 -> 87.6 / 447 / 359.4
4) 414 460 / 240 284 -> 196.5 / 457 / 260.5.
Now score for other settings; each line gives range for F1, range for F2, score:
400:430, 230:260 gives -8489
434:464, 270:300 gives -8315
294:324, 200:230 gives -7495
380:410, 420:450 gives -8051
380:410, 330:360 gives -8051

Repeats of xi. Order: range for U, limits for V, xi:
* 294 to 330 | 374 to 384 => 0.99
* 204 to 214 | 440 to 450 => 0.67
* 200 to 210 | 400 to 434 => 0.66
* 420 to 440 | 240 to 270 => 1.02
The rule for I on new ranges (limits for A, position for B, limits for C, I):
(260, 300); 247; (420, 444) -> 0.003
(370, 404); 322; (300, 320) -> -0.003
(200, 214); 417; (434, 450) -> -0.001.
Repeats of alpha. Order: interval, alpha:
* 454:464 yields 24.3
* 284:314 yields 24.0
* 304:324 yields 24.0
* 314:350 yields 24.0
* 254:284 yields 24.4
